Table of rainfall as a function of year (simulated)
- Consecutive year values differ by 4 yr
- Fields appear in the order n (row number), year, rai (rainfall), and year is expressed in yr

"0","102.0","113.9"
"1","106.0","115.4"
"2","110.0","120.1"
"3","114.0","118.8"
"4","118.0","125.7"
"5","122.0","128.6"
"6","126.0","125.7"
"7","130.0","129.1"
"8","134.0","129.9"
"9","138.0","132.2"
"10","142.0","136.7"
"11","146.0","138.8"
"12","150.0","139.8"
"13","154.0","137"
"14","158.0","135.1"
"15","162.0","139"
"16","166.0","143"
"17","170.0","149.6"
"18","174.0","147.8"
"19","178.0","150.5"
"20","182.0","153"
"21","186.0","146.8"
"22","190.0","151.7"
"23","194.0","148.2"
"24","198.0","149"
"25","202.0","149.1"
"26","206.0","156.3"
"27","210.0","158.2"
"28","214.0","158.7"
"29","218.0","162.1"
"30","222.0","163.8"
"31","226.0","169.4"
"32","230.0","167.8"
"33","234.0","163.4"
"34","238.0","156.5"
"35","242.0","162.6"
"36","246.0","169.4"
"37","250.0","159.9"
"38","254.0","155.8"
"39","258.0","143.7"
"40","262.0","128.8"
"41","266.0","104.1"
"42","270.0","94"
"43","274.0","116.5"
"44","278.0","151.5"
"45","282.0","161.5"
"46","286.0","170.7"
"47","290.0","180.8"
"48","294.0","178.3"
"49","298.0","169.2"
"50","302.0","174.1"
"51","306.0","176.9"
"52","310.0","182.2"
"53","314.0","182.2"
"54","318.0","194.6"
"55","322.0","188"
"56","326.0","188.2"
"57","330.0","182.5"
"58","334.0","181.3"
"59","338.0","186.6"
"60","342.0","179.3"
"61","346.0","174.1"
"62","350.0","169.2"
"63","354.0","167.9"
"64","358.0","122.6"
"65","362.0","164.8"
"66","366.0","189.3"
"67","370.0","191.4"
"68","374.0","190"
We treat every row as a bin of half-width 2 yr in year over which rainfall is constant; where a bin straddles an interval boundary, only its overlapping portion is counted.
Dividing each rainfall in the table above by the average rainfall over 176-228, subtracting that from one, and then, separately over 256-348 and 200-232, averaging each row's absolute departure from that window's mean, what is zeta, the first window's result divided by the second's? 4.3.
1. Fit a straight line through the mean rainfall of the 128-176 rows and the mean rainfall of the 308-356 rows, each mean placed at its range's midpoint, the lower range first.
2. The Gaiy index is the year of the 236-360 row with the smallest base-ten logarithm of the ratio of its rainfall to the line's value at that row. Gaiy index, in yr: 270.0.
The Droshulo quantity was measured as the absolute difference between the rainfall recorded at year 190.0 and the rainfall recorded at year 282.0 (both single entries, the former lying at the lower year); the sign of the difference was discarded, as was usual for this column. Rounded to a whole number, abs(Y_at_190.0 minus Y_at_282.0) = 10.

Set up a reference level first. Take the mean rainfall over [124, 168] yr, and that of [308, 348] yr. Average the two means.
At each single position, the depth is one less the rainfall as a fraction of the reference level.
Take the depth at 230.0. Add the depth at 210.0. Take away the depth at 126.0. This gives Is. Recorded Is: -0.26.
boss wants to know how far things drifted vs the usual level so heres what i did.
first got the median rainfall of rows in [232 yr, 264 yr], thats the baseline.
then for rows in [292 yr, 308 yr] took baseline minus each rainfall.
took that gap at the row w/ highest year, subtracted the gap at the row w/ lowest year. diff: 1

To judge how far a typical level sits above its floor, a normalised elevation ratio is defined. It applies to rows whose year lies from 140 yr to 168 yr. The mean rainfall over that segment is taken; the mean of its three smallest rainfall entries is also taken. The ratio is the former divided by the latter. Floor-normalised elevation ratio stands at 1.02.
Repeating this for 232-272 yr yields 1.32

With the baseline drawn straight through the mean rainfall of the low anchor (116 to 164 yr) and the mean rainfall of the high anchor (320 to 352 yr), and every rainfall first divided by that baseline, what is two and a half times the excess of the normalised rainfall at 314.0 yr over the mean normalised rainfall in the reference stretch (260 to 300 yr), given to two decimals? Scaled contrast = 0.42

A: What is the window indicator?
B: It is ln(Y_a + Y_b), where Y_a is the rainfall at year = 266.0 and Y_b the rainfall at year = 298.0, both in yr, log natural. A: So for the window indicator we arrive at 5.61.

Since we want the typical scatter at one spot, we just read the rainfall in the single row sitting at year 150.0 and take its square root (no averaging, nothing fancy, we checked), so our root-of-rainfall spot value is 11.8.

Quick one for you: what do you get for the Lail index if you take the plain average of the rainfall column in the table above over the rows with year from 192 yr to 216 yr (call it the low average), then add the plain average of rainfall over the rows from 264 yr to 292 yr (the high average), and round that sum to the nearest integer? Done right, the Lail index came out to 293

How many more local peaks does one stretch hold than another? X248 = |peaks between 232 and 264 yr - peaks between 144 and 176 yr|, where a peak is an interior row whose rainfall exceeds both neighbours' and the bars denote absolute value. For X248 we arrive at 1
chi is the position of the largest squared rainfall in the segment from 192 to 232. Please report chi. 226.0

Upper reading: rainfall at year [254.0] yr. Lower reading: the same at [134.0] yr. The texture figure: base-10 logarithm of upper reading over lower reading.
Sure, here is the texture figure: 0.08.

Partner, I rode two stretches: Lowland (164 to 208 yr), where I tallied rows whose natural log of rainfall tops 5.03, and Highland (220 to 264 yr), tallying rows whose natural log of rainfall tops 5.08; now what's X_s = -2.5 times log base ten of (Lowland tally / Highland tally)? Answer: 1.2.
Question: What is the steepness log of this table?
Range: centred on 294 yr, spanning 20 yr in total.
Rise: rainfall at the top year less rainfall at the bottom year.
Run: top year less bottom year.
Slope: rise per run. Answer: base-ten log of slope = -0.7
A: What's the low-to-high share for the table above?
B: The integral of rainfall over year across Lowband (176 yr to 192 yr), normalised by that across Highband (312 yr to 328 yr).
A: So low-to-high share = 0.799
